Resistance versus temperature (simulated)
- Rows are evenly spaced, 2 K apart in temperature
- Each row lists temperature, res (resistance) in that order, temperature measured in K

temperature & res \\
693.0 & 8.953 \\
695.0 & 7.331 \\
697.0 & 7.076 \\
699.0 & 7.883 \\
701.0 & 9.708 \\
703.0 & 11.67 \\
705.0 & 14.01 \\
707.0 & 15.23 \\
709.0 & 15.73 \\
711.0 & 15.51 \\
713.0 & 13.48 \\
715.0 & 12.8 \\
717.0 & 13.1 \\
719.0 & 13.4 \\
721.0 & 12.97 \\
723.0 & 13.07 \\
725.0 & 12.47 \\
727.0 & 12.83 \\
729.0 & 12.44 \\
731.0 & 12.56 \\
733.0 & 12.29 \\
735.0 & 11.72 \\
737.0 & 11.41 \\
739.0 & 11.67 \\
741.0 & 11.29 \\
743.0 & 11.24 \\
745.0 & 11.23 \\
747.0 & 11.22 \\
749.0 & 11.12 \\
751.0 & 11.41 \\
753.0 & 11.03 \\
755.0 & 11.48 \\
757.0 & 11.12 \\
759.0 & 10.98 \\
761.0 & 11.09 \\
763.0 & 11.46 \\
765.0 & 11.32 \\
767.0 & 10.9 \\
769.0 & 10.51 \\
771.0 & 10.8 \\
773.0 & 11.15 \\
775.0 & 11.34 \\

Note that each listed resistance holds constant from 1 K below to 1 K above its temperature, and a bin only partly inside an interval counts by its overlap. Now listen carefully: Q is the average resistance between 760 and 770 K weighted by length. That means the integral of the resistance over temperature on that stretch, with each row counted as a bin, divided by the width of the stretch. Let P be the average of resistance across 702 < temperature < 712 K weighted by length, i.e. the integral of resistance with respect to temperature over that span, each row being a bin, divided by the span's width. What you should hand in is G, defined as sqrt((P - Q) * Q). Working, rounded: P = 14.4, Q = 11.1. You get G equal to 6.1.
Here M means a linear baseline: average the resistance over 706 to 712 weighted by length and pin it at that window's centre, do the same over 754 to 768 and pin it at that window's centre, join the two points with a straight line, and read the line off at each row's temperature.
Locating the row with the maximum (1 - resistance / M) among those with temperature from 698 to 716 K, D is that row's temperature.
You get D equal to 699.0 K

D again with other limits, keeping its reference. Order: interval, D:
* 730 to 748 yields 737.0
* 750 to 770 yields 753.0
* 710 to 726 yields 715.0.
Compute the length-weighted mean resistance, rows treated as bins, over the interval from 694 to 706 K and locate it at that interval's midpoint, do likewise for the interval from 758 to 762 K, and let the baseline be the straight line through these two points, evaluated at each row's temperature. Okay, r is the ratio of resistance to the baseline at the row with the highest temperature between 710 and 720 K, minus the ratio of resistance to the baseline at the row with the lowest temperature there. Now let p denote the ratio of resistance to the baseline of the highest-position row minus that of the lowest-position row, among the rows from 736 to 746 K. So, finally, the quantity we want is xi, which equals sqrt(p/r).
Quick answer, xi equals 0.4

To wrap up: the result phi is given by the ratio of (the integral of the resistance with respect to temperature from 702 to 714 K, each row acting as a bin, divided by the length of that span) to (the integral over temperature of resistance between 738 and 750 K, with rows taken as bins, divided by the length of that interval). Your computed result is 1.26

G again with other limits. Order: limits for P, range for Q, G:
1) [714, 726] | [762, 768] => 4.4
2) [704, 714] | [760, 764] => 6.3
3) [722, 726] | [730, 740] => 3.2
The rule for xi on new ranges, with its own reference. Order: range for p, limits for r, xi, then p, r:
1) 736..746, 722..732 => 0.7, -0.036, -0.07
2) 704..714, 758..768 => 1.8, -0.081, -0.02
